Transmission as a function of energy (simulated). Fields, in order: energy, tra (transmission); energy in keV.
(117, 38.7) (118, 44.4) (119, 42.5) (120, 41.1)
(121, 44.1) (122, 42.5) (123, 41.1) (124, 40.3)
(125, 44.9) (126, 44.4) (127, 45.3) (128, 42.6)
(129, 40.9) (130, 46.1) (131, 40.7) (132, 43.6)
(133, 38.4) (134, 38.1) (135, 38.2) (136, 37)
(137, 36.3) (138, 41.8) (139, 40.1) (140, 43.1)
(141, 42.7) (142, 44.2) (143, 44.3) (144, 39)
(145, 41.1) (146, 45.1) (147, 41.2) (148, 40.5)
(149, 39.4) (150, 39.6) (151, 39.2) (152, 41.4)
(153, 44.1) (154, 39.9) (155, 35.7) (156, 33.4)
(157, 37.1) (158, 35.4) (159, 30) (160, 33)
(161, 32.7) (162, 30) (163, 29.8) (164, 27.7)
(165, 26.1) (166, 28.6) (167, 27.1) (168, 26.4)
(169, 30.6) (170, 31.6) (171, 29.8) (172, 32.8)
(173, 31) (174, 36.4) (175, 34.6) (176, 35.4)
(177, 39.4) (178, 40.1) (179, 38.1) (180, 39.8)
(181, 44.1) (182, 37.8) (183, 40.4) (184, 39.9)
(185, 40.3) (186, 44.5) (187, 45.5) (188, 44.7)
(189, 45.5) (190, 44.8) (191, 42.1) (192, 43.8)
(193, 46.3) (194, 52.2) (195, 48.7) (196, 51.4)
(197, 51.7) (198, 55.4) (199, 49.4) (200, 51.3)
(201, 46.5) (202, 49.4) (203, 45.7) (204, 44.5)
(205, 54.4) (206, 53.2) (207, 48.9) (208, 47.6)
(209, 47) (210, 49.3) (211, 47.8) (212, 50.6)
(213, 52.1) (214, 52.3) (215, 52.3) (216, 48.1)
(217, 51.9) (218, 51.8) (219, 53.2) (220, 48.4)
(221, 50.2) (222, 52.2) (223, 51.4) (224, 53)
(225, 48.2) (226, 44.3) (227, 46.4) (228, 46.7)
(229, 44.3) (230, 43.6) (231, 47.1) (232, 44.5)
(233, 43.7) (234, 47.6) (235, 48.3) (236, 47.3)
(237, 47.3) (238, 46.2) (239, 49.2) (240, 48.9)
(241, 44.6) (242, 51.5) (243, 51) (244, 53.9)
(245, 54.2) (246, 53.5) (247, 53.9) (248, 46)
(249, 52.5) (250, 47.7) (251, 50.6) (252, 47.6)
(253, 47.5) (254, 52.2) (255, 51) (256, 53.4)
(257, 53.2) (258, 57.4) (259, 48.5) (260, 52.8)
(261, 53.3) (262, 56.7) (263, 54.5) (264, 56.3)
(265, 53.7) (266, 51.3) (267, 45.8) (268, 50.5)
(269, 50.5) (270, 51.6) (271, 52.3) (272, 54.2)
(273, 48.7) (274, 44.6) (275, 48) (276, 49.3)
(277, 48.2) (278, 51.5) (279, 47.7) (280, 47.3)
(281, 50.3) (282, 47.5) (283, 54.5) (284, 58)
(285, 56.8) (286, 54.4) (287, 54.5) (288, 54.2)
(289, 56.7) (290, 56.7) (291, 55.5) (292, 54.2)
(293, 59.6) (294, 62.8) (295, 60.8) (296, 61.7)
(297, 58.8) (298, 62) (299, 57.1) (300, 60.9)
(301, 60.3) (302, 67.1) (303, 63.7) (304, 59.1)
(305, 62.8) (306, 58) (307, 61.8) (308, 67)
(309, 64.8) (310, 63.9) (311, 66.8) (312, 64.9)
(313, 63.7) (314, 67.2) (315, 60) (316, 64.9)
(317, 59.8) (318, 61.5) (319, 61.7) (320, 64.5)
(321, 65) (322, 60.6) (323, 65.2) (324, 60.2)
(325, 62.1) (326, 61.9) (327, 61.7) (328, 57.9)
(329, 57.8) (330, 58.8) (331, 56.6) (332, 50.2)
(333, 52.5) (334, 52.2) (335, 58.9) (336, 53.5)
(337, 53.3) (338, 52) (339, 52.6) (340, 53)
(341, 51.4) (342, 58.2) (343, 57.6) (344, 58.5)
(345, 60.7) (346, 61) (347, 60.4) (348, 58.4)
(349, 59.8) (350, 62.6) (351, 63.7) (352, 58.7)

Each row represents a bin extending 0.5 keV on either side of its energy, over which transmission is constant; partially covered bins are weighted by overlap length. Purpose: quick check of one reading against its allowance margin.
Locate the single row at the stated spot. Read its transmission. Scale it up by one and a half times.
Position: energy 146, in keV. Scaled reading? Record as 68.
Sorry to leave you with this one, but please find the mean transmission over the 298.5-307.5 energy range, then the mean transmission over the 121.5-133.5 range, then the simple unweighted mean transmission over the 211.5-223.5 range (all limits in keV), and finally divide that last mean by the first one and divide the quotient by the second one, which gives 0.020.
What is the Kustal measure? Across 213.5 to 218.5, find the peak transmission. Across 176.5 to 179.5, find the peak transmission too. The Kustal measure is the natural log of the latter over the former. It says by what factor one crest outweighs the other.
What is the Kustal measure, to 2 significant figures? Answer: -0.27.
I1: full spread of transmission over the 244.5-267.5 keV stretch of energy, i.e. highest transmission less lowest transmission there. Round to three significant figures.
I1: 11.6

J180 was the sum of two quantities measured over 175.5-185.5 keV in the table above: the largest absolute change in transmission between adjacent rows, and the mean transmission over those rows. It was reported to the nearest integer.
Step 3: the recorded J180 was 46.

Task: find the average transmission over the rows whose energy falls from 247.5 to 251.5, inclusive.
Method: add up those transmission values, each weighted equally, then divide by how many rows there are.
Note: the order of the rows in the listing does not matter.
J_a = 49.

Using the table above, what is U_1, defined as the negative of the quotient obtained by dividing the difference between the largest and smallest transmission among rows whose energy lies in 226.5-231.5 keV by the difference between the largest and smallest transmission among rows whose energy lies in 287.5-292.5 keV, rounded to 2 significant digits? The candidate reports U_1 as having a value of -1.4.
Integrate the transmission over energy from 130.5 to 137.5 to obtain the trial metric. 272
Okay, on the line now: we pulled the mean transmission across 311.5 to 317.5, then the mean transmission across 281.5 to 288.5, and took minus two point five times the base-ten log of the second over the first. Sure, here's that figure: 0.17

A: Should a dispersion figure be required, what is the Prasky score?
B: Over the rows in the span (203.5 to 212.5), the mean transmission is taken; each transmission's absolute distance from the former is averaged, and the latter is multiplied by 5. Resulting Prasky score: 11.6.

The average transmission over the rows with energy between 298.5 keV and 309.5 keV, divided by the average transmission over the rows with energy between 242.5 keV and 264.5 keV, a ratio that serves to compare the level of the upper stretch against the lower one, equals 1.19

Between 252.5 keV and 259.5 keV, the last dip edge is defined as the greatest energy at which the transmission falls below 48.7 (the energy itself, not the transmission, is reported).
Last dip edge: 259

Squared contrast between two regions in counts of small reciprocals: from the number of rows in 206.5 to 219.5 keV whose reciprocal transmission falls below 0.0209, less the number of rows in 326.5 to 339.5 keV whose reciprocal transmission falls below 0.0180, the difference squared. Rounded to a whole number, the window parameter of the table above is 16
